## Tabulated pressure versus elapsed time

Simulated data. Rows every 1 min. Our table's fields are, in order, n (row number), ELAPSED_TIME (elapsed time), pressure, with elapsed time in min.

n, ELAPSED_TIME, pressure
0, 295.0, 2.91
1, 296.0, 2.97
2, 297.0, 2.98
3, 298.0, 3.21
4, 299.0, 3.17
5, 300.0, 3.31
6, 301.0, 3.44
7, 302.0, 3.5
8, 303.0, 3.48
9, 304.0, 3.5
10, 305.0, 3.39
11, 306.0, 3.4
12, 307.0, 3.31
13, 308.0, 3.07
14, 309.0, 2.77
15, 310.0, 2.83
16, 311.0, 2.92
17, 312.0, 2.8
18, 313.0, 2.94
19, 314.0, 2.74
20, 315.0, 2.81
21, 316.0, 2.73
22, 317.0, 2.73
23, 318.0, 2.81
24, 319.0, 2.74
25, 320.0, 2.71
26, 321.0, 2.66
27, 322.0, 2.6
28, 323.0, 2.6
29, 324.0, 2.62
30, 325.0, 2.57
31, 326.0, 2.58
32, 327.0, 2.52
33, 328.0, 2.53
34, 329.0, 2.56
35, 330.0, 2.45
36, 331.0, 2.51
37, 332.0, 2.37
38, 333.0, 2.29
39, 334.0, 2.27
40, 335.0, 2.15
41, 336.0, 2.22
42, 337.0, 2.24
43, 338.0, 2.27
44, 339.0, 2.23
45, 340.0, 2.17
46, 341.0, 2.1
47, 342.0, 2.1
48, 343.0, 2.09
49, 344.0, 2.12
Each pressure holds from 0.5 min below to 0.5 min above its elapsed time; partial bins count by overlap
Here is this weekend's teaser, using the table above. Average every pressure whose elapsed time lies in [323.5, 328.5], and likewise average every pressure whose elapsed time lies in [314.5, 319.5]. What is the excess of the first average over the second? -0.20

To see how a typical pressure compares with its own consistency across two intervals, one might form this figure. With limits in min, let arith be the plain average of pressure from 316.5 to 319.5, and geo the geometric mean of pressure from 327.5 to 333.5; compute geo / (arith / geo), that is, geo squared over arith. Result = 2.17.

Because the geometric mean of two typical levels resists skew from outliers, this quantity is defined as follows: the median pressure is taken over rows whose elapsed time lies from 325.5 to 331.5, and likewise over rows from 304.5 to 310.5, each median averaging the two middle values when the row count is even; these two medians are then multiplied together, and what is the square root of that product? 2.84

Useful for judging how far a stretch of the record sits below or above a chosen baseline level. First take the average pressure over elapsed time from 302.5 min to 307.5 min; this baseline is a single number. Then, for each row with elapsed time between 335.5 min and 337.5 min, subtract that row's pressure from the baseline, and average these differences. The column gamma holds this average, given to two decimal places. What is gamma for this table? 1.19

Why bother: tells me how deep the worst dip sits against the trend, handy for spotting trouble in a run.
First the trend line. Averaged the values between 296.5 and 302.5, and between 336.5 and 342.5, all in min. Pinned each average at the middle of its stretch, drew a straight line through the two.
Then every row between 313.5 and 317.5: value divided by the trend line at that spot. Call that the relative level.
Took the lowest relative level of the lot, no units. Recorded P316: 0.95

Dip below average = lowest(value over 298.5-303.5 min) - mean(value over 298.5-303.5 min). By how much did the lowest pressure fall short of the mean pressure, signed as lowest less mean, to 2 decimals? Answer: -0.21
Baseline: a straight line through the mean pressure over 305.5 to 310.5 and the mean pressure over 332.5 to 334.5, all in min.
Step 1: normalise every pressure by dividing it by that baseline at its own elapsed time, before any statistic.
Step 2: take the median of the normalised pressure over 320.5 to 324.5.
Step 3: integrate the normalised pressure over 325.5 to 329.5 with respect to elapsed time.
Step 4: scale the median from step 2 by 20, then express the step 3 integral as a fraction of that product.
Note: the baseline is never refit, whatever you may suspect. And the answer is 0.2072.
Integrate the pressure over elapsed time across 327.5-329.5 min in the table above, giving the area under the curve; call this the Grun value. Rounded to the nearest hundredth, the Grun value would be 5.09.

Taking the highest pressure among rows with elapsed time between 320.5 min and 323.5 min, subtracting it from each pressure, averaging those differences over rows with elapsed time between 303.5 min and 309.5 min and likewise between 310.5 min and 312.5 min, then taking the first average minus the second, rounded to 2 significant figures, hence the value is 0.38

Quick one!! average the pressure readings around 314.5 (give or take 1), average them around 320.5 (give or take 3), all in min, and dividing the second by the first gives 0.968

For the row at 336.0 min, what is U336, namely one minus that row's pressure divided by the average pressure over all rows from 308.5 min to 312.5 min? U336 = 0.22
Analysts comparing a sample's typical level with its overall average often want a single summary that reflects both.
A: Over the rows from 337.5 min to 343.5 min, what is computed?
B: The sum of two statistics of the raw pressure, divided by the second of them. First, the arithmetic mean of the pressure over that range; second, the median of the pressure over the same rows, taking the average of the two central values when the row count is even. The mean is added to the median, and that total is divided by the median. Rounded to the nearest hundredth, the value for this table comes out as 2.01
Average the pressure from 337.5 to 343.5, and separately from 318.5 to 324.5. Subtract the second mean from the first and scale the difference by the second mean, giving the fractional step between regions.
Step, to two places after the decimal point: -0.19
